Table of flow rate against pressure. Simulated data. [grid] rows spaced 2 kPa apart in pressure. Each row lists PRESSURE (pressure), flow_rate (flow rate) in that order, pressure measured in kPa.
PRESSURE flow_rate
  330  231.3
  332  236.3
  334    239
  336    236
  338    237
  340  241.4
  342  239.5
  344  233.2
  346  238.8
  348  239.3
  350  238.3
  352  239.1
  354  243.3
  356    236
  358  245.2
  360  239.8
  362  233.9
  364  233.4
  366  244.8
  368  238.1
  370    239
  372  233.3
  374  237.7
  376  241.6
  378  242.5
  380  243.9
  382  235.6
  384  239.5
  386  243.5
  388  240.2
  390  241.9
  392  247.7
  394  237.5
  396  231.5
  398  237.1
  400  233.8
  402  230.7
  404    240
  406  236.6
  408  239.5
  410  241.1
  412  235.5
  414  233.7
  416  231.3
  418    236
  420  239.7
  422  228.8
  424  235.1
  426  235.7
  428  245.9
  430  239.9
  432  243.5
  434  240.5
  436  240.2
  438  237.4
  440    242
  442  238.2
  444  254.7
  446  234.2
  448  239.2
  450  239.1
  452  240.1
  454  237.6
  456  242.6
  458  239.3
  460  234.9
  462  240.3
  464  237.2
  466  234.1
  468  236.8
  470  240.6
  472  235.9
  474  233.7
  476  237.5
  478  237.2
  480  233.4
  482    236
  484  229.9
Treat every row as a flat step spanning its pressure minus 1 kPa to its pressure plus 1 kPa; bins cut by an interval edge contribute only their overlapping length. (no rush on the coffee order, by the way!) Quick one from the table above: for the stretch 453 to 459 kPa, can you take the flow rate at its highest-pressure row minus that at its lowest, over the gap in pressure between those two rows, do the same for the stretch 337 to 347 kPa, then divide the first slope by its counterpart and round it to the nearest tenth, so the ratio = 1.9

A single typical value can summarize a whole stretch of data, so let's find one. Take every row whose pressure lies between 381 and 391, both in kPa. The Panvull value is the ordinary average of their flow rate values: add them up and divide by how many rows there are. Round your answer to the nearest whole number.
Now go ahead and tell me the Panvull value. 240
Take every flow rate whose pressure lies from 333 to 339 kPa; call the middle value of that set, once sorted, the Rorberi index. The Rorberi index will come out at 237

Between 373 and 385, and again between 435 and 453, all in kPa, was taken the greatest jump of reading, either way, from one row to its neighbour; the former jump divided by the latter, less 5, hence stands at -4.6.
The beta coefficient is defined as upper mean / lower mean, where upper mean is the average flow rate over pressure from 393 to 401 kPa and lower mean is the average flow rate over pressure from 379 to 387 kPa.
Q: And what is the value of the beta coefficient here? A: 0.98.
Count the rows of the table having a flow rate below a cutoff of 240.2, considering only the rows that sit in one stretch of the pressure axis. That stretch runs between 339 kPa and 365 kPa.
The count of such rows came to 10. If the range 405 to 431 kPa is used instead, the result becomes 11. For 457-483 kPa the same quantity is 11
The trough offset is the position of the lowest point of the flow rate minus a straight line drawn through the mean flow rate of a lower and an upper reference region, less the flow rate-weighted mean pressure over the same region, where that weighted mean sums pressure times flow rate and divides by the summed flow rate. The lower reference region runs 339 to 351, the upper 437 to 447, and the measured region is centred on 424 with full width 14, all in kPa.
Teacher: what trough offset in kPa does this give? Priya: -2.0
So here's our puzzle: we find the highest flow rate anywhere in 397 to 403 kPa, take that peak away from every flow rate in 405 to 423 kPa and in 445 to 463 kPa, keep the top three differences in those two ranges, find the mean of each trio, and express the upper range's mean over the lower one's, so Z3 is 1.3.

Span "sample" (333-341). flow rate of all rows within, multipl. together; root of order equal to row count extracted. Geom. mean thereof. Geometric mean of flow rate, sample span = 238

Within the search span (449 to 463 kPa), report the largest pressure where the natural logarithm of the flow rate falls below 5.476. 460 kPa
